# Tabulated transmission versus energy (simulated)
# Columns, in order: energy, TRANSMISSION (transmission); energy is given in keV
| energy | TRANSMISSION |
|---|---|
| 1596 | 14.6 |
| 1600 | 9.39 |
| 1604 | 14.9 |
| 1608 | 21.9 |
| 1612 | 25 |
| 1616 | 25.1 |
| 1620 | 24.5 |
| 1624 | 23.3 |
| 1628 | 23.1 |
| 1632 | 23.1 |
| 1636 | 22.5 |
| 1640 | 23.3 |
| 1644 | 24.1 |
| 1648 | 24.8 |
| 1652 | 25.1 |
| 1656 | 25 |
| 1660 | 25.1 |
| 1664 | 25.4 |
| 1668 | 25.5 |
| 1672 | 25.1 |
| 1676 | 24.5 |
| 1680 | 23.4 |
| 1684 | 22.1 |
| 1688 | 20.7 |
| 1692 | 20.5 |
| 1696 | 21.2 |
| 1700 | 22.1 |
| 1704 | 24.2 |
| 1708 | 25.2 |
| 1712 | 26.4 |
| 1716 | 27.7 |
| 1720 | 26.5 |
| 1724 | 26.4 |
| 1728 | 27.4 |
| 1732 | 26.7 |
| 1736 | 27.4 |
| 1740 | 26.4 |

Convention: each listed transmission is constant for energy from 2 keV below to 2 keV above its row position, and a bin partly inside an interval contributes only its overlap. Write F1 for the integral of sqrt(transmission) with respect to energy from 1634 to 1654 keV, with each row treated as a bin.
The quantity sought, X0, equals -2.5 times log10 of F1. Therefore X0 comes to -4.98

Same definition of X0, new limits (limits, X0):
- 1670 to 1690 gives -4.96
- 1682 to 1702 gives -4.91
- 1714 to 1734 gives -5.04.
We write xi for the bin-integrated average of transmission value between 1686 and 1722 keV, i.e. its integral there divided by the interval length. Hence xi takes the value 23.8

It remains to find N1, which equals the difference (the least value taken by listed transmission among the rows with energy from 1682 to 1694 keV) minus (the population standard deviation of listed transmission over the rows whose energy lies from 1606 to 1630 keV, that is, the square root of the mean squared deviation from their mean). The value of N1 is 19.3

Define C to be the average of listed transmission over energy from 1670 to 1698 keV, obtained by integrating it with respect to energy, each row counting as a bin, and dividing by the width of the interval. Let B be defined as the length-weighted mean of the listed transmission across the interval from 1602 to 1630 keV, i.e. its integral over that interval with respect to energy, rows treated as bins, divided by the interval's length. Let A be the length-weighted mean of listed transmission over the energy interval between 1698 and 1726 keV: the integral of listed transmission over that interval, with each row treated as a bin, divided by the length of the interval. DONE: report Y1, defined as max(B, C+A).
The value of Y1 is 48.0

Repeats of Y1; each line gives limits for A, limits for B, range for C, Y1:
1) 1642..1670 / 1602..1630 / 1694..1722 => 49.8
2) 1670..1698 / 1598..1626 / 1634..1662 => 46.8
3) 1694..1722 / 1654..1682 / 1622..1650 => 48.2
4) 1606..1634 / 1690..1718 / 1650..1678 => 48.8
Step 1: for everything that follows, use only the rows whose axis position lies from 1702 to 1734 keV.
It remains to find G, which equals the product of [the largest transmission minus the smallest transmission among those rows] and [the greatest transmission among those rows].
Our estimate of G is 97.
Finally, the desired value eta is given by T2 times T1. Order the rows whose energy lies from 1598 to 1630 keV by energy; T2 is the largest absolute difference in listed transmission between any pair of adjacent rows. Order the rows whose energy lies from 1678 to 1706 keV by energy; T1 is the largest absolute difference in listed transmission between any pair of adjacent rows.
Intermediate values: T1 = 2.1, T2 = 7.0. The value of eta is 14.7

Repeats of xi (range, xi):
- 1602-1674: 23.7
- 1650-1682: 24.9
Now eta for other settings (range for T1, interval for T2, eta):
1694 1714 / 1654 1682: 2.3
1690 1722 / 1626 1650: 1.7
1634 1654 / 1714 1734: 1.0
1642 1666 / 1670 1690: 1.0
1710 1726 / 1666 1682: 1.4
